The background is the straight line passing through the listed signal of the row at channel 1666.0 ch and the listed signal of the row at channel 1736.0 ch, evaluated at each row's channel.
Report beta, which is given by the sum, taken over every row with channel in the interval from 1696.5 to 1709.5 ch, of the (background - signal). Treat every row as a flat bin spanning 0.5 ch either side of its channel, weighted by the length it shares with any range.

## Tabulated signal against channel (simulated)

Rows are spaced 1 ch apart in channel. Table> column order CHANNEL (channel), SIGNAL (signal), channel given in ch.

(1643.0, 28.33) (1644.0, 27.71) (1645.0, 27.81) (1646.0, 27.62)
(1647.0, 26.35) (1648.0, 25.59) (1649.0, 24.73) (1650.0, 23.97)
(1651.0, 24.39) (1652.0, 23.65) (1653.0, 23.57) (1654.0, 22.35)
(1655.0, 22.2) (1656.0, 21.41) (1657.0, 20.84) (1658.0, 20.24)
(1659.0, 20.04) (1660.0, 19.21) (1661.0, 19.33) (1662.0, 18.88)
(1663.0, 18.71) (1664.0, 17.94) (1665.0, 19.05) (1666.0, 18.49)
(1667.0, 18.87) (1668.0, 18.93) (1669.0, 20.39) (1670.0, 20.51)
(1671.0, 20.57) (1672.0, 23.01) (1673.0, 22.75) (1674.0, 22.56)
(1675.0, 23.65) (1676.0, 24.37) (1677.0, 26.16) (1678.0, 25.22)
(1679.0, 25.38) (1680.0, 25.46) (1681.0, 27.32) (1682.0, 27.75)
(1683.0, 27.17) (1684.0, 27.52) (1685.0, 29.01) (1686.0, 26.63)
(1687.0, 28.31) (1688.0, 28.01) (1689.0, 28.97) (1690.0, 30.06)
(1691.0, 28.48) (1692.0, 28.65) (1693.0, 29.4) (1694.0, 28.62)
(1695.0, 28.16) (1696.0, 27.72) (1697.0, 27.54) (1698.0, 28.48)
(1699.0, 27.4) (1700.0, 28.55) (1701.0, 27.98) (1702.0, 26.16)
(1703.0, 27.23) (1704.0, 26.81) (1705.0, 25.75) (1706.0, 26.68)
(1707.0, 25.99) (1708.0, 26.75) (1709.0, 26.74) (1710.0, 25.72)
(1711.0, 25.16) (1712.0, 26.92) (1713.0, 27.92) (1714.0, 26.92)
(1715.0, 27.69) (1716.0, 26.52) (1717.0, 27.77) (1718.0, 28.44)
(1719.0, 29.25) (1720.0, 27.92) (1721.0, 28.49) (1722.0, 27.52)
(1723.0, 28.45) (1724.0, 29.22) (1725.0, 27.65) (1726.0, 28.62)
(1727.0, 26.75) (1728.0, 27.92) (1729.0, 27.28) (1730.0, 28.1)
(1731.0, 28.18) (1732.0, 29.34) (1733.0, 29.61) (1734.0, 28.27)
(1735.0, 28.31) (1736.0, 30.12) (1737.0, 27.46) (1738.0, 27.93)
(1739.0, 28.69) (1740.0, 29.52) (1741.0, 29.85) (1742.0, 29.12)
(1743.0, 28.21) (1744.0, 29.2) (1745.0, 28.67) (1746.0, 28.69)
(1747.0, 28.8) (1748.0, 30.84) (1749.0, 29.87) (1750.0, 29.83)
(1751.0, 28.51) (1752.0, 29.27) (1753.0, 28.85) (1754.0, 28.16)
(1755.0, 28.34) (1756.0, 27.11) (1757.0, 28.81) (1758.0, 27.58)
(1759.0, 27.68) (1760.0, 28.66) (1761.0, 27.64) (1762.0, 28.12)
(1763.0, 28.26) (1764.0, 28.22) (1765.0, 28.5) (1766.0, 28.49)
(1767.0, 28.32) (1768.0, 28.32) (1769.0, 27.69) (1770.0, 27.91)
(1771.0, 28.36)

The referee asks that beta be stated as -32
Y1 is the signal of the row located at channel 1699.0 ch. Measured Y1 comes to 27.4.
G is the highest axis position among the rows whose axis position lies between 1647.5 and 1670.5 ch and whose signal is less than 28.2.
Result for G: 1670.0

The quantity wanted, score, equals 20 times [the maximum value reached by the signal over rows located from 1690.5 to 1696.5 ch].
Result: 588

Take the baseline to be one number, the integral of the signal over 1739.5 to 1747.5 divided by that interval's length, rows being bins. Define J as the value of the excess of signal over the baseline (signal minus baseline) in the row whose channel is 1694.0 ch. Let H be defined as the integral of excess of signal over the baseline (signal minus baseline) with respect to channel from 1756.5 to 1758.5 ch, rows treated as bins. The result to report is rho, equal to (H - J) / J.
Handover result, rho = 3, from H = -2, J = -0.4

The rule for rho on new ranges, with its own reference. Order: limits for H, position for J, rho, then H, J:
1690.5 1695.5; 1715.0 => 0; -2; -1.3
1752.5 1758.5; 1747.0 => 24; -5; -0.2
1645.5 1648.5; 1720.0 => 6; -7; -1.1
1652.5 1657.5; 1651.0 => 7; -35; -4.6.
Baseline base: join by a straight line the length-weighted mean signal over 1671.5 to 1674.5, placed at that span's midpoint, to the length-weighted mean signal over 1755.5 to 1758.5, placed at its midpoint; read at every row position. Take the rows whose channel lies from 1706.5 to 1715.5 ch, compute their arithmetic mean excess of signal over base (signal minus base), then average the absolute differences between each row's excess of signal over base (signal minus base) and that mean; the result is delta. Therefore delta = 0.61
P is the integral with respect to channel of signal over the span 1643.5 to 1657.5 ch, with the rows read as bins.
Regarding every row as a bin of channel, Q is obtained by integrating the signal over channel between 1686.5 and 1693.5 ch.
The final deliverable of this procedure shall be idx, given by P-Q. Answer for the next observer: 140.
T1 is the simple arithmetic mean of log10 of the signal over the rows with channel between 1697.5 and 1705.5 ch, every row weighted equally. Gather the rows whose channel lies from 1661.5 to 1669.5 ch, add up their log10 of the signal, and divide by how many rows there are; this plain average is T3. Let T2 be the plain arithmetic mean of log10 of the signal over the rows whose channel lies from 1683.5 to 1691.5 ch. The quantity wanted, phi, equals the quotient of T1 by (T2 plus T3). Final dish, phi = 0.526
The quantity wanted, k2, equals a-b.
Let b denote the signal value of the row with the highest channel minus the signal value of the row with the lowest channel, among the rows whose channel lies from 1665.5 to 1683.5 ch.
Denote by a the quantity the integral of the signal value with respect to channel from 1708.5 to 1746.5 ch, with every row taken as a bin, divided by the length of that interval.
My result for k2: 19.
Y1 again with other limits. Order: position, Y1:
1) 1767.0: 28.32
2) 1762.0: 28.12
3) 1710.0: 25.72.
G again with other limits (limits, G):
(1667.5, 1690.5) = 1688.0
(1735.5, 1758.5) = 1758.0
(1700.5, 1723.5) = 1722.0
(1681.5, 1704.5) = 1704.0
